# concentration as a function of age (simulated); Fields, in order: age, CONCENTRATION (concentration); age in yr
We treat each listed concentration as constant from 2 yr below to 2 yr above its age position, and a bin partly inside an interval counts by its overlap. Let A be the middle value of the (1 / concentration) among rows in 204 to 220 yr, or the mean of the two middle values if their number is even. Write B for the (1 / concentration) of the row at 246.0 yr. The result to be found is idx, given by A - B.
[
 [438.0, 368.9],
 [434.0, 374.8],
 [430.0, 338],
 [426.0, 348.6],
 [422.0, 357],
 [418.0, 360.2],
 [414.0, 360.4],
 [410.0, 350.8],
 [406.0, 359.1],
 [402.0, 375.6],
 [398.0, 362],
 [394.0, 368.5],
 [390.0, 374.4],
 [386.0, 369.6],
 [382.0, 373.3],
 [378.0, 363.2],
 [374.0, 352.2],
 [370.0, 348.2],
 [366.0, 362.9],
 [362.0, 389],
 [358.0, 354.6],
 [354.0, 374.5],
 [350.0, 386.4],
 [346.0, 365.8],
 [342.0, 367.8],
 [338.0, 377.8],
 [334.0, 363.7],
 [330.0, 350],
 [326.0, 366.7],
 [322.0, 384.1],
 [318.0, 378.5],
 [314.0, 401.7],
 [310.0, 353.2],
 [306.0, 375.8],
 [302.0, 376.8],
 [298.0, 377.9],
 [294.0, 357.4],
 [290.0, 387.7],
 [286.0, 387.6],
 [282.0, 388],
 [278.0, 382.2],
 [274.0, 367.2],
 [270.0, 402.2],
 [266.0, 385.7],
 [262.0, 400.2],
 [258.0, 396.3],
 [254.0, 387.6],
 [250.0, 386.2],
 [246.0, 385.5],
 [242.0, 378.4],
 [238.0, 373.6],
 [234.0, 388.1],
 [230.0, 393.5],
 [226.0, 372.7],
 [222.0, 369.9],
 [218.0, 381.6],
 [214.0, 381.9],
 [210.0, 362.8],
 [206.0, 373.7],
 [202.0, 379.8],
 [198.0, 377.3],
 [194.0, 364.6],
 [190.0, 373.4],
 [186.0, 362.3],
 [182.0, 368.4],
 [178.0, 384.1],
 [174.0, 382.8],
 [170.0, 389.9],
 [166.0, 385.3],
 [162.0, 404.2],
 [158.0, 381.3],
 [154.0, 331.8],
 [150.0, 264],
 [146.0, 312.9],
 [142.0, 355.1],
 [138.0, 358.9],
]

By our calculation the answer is 0.0001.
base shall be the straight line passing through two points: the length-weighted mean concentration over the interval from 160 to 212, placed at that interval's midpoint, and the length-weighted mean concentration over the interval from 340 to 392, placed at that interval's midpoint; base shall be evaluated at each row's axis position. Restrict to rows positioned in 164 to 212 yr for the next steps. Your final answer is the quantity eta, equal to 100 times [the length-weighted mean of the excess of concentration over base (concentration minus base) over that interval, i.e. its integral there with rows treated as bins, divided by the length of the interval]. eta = -211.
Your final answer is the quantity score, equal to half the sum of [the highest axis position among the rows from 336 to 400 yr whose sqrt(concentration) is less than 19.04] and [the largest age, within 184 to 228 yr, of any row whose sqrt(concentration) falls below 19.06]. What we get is 304 yr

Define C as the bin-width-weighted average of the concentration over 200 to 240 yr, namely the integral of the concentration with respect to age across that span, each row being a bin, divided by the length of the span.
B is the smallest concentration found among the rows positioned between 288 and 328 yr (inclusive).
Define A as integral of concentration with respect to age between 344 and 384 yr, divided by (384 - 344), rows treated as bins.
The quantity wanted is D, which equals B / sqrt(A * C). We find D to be 0.95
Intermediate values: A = 367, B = 353.2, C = 378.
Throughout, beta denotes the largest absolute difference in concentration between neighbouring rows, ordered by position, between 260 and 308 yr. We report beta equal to 35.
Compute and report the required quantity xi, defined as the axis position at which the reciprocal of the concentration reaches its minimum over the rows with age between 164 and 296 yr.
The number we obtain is 270.0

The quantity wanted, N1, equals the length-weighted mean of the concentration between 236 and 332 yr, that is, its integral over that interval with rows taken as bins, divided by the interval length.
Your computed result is 380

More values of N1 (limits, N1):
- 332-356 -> 373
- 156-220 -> 378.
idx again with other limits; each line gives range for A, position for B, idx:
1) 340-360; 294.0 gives -0.0001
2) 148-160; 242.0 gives 0.0004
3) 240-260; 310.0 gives -0.0002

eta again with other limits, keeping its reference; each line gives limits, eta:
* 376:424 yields -149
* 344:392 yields 11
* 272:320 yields 620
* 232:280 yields 1231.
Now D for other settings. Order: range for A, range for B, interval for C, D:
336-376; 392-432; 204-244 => 0.91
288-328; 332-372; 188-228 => 0.93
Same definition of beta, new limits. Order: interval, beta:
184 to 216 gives 19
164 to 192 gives 16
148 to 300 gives 68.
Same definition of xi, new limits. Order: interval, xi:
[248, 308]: 270.0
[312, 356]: 314.0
